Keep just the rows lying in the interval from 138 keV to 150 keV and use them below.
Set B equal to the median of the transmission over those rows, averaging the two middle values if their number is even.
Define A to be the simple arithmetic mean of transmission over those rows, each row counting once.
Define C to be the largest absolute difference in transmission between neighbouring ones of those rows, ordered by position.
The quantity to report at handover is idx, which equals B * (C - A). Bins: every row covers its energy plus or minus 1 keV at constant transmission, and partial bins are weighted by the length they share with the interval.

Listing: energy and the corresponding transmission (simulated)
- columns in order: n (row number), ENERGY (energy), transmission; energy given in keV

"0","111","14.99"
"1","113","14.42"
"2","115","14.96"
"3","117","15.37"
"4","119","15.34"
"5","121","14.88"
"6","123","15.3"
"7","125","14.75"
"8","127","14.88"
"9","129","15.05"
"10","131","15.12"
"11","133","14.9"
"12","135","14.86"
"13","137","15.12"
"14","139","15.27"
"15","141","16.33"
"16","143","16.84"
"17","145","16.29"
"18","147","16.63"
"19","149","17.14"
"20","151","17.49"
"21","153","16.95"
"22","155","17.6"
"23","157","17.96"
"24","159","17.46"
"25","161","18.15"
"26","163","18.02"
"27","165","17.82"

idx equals -253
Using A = 16.4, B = 16.5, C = 1.06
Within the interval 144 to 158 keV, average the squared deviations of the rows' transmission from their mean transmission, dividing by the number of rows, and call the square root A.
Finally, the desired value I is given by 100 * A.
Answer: 54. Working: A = 0.54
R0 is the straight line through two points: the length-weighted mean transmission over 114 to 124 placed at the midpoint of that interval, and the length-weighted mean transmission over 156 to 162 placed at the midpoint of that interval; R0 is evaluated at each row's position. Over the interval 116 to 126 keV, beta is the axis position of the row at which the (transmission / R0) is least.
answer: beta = 125 keV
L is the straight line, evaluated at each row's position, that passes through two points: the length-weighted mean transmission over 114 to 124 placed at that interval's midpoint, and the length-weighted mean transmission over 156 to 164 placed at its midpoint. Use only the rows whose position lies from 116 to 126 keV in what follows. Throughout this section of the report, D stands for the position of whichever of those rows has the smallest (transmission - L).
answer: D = 125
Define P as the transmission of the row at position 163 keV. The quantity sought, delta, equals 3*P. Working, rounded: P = 18.02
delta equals 54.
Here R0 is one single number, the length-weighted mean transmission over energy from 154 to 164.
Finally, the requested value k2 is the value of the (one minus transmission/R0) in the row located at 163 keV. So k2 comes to -0.010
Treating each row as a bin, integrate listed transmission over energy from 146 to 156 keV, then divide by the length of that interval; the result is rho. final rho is 17.2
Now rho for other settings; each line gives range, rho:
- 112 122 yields 15.0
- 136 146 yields 16.0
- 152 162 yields 17.6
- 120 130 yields 15.0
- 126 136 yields 15.0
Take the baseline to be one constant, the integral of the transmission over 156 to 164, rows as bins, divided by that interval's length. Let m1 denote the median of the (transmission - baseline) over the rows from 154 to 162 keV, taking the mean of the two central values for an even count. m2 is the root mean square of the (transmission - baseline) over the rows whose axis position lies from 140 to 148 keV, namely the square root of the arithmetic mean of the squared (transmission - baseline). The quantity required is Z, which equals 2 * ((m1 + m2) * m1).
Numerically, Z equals -0.3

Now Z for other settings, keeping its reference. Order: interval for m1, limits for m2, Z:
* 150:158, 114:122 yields -1.7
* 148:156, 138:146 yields -1.4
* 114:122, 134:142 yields 1.0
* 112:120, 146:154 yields 10.1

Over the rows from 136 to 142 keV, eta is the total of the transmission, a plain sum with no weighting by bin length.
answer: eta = 46.7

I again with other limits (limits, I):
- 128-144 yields 69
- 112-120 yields 38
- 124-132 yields 14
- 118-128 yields 24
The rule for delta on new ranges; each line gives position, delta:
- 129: 45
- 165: 53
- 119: 46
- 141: 49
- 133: 45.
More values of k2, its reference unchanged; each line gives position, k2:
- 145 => 0.087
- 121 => 0.166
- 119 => 0.140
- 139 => 0.144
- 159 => 0.021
